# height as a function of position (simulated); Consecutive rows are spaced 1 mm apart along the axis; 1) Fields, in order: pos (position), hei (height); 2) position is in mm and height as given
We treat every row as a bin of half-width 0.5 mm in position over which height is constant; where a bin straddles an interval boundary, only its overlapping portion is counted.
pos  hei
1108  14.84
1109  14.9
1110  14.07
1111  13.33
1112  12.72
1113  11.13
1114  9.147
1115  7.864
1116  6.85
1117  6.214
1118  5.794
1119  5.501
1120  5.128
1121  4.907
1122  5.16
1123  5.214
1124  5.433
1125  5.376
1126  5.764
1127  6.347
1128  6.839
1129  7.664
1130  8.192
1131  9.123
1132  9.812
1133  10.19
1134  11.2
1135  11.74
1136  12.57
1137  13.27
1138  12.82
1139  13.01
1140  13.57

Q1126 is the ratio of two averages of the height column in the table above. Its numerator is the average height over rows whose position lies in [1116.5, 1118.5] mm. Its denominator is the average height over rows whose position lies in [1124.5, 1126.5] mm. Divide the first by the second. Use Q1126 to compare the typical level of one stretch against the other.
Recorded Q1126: 1.1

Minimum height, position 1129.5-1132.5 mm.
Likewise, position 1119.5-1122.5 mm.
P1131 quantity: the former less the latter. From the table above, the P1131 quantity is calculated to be 3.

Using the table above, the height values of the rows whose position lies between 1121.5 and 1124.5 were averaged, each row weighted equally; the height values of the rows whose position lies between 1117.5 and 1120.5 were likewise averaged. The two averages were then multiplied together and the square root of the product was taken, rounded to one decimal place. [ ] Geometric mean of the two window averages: 5.4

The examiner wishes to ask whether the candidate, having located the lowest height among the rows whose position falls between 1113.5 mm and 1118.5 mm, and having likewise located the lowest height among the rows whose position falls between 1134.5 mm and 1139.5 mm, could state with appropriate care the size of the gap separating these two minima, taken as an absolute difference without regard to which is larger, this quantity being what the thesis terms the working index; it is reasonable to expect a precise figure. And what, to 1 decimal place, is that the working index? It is 5.9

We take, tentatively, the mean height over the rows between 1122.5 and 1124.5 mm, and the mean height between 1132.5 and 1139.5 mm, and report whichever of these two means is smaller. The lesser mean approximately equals 5.3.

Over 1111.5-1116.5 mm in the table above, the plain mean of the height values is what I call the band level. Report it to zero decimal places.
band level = 10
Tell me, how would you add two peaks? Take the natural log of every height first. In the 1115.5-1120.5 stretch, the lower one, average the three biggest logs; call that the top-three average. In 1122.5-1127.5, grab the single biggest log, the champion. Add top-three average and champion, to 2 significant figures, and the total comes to 3.7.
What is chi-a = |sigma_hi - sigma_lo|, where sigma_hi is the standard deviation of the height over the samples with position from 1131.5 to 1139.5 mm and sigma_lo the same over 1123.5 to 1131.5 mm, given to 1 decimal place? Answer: 0.1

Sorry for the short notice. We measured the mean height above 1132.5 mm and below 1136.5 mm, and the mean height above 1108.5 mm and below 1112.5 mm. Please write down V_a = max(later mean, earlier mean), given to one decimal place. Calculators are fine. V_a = 13.8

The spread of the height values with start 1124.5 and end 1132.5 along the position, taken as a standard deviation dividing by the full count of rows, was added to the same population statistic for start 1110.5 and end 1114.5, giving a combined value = 3.1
